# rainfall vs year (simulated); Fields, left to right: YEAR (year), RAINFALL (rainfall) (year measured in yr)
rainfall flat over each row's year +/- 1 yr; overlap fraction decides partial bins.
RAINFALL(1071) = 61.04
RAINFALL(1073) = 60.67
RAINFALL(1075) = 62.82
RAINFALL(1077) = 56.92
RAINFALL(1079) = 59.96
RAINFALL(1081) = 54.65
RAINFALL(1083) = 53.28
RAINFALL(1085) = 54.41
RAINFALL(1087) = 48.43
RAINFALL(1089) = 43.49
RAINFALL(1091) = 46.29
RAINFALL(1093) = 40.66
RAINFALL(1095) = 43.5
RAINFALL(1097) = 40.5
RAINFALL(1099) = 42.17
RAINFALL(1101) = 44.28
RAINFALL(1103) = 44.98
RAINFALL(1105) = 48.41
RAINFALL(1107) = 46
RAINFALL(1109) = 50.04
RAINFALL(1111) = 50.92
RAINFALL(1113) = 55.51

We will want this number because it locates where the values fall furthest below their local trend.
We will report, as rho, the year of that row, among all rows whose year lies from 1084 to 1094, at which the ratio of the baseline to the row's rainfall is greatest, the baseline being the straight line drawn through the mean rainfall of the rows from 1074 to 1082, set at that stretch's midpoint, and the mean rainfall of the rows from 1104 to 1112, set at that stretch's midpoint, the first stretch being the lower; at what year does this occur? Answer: 1093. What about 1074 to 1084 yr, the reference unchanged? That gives 1083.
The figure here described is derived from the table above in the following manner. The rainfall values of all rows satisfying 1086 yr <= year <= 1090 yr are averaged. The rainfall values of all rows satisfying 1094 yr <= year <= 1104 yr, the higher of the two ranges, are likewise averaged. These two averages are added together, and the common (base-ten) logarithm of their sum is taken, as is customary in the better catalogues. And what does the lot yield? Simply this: 1.95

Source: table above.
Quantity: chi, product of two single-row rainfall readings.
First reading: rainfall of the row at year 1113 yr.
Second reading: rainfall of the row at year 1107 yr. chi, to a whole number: 2553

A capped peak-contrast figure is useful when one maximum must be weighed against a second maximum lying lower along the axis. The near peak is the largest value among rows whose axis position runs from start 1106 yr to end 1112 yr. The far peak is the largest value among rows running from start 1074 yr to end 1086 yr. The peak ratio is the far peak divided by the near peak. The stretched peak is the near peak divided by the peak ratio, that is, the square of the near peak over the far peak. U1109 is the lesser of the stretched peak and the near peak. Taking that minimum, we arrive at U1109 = 41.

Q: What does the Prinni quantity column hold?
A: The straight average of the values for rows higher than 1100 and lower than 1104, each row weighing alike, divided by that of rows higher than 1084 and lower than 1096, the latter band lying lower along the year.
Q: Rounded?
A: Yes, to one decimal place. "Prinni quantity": 1.0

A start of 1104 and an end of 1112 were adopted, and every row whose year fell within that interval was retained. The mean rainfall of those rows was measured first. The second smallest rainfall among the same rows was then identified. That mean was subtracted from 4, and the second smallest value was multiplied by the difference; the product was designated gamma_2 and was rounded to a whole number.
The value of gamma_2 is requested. -2171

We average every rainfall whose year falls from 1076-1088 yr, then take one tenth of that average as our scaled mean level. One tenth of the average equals 5.5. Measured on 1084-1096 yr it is 4.6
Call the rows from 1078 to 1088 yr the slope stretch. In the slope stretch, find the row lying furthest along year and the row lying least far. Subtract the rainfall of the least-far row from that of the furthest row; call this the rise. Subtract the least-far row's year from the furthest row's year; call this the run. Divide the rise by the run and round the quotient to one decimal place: -1.4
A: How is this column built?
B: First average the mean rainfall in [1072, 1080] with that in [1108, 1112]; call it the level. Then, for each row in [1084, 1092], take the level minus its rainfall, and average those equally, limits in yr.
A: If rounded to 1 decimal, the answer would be 7.1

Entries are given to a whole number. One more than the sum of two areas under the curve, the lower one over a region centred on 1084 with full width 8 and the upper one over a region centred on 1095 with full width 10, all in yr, 849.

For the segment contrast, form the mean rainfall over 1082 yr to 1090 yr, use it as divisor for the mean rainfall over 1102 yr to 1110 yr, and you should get 0.95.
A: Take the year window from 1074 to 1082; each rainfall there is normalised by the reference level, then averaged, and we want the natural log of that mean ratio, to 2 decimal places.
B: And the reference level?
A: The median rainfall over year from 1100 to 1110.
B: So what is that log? 0.24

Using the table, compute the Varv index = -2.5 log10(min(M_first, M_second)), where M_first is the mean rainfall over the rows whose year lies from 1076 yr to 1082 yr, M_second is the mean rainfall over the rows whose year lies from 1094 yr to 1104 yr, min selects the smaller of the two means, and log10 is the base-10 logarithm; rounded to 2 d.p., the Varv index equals -4.09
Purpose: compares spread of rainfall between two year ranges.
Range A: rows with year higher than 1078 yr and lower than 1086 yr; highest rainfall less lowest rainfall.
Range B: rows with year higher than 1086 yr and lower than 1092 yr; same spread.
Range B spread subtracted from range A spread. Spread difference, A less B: 1.7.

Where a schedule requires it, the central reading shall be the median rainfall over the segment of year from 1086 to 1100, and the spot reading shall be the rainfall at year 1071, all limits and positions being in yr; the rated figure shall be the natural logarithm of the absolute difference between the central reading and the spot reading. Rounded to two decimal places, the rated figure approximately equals 2.87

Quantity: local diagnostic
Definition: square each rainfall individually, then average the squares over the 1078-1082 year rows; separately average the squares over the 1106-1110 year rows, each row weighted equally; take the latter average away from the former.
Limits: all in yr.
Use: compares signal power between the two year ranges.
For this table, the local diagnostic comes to 981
